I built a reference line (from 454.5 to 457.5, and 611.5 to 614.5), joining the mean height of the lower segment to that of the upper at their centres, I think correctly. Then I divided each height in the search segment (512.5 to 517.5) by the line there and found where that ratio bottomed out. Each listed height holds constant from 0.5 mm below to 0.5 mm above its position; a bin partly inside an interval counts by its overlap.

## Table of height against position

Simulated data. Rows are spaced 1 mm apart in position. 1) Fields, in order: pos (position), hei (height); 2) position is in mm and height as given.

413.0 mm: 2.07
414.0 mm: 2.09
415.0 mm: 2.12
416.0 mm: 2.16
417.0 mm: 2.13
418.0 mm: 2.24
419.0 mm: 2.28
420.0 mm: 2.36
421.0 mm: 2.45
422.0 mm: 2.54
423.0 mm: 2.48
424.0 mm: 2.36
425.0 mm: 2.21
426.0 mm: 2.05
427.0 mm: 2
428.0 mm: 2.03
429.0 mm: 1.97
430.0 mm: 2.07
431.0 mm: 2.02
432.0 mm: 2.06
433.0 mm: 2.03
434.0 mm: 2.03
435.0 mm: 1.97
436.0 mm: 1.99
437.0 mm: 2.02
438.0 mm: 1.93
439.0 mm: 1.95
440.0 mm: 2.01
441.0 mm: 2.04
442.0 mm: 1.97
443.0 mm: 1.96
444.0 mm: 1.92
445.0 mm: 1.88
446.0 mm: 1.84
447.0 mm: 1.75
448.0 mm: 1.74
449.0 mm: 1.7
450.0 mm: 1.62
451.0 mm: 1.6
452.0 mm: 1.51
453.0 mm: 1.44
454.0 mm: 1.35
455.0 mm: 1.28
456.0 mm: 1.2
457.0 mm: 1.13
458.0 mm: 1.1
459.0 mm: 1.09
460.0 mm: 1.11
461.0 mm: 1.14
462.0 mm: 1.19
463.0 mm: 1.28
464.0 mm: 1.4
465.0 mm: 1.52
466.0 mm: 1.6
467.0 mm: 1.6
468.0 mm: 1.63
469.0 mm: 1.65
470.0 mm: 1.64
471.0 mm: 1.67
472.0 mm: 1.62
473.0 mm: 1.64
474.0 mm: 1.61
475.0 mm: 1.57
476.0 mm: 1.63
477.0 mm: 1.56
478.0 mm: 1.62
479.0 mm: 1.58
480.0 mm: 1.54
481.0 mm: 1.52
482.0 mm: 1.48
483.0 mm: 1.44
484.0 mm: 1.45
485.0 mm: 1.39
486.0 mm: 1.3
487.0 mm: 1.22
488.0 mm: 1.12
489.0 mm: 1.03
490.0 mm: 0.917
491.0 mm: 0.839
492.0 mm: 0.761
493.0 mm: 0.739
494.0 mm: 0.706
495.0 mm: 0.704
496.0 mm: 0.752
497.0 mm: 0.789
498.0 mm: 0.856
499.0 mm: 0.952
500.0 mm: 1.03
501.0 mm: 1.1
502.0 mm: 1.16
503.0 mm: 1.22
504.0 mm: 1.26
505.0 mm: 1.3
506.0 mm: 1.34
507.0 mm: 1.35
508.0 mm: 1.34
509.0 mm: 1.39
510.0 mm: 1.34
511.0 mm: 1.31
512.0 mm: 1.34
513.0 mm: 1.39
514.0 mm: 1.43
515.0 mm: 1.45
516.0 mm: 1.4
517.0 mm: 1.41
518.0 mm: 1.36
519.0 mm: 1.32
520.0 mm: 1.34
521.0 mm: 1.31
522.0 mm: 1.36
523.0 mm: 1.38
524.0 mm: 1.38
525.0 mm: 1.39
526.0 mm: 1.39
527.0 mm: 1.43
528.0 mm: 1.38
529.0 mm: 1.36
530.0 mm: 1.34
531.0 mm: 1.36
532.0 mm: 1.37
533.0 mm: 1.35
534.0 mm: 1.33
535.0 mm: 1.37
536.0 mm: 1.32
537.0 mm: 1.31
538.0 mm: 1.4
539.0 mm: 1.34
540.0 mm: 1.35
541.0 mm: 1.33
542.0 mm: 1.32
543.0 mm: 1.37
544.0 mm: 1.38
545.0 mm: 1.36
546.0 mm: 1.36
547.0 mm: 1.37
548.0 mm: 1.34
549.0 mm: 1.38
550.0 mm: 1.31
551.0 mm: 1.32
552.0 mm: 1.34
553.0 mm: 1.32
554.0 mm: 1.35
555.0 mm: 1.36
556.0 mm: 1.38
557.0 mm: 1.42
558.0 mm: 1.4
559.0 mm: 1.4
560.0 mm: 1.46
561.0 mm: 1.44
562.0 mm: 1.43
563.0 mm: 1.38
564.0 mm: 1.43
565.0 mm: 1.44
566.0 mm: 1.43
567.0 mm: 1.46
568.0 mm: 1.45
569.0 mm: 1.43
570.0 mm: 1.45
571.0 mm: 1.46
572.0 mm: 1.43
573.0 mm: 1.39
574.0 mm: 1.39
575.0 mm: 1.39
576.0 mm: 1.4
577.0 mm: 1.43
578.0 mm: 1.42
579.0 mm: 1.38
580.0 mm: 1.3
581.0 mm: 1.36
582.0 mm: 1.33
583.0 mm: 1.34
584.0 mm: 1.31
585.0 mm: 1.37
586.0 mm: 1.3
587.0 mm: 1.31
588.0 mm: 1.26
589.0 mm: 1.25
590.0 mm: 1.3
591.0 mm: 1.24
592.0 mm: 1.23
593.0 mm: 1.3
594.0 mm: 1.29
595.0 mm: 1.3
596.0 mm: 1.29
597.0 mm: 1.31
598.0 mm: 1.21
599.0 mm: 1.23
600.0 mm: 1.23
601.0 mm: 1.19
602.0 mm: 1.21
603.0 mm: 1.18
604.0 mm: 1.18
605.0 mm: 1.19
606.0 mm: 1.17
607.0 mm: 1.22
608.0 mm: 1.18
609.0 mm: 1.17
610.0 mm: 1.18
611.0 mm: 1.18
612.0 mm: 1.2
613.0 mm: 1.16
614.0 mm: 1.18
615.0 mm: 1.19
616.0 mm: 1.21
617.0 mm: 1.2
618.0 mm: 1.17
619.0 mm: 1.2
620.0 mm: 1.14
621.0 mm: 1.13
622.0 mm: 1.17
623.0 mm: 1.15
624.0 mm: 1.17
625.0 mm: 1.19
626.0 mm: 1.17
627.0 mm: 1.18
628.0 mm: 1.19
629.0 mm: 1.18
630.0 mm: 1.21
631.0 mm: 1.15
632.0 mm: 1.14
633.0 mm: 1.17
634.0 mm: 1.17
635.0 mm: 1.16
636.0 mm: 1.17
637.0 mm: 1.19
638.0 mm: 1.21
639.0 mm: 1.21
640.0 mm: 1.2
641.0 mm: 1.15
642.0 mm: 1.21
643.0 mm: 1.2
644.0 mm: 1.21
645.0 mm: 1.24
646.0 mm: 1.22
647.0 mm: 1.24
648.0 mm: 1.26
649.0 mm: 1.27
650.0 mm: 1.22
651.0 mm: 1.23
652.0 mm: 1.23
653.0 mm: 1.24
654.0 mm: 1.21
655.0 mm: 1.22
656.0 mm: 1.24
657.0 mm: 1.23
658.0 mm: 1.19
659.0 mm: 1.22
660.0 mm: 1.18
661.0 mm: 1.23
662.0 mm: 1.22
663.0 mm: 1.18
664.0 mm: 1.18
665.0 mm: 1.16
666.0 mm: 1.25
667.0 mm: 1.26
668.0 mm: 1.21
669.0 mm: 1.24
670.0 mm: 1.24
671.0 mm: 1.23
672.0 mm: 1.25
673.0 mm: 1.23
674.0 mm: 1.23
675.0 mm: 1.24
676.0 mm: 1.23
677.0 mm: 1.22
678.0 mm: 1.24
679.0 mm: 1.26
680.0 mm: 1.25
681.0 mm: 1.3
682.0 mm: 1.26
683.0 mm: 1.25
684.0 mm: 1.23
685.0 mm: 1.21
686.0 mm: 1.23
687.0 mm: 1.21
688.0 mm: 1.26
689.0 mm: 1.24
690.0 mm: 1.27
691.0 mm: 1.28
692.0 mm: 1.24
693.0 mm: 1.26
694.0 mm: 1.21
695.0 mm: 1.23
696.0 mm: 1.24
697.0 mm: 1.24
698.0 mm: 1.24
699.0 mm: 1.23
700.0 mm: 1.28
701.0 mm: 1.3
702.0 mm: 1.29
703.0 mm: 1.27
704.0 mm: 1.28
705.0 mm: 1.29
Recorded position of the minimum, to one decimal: 513.0 mm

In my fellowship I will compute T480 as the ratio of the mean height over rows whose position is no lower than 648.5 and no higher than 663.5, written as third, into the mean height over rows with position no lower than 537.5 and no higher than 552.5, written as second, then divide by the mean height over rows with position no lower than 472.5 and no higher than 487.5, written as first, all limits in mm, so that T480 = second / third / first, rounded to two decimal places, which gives 0.74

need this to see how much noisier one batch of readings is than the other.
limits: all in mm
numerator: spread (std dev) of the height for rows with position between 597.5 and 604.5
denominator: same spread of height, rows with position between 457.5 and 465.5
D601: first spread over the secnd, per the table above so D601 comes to 0.1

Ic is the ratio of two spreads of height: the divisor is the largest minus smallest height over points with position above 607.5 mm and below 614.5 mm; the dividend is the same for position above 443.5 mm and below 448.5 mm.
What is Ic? 4.5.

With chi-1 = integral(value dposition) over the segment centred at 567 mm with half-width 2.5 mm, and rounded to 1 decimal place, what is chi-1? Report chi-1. 7.2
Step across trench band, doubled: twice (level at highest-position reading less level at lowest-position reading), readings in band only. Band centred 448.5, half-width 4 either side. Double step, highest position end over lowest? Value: -0.74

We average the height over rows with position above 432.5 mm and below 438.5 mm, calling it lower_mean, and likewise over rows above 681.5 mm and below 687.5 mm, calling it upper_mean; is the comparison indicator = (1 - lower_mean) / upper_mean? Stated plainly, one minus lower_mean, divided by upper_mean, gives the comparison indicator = -0.81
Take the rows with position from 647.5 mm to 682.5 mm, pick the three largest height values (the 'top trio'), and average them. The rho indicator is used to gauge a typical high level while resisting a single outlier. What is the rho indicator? 1.28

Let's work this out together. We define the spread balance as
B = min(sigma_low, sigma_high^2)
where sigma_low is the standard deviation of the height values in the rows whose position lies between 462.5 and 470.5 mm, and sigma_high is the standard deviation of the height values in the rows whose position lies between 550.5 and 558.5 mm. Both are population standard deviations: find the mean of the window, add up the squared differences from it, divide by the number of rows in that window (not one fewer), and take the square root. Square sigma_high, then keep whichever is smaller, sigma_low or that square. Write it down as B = 0.0012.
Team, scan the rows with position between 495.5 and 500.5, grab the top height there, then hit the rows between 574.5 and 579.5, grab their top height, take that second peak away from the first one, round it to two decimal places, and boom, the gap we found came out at -0.40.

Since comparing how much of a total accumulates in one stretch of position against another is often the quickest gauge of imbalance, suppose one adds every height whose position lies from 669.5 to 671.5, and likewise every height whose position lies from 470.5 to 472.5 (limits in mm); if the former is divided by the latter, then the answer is 0.75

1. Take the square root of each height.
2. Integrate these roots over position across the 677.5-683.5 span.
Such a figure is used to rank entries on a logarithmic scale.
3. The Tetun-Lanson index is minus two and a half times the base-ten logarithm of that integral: -2.07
